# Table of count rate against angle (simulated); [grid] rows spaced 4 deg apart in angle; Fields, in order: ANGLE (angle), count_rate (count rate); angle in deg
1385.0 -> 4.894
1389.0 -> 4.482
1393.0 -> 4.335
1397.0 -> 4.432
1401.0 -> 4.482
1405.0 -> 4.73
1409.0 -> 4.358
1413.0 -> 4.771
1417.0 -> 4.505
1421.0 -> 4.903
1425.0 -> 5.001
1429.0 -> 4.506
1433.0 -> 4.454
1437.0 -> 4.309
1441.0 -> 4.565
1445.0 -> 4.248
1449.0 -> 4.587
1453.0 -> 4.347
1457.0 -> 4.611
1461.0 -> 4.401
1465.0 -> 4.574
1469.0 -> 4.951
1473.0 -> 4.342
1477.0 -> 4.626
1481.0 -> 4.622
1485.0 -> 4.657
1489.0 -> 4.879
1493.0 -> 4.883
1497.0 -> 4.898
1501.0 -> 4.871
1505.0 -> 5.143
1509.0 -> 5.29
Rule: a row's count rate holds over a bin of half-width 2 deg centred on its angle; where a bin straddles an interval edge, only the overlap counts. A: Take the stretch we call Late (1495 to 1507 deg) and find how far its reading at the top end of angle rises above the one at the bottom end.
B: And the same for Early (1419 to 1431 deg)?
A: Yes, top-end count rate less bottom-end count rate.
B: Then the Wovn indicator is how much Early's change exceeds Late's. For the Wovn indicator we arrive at -0.6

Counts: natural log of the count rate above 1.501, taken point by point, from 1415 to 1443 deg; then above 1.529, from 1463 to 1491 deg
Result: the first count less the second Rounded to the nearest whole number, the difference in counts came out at 0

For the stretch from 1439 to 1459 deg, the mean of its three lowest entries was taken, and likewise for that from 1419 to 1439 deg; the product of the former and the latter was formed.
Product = 19.4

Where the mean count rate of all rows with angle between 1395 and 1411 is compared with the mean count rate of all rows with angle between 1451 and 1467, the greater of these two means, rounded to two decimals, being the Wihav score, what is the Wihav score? 4.50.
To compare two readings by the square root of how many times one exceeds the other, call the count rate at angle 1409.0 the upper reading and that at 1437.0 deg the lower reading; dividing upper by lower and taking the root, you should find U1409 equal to 1.006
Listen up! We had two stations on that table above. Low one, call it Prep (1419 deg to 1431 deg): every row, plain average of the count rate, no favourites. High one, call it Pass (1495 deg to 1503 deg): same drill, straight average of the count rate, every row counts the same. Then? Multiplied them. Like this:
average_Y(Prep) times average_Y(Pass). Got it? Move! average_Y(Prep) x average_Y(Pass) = 23.5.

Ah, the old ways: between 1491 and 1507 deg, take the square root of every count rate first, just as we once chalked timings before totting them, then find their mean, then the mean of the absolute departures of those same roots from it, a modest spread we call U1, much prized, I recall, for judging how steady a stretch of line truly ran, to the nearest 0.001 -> 0.022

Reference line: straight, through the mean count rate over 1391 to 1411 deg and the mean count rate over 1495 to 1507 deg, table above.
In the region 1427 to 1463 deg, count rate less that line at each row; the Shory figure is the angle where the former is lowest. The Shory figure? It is 1445.0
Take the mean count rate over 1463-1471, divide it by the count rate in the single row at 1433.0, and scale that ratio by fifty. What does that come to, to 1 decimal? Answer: 53.5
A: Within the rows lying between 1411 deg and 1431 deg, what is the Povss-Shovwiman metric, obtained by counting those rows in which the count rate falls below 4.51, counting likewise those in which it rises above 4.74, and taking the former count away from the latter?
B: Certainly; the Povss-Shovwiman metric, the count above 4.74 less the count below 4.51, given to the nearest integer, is 1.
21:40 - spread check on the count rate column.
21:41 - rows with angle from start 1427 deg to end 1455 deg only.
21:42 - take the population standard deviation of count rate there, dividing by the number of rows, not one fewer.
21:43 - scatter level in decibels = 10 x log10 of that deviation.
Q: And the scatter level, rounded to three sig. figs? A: -9.14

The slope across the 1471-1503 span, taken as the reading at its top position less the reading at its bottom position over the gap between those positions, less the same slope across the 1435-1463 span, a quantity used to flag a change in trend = 0.015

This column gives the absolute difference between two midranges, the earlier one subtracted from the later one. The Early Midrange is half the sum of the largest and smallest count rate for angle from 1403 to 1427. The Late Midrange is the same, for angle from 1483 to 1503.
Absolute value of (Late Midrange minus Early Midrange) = 0.098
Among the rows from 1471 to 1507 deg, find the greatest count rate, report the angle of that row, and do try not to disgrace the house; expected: 1505.0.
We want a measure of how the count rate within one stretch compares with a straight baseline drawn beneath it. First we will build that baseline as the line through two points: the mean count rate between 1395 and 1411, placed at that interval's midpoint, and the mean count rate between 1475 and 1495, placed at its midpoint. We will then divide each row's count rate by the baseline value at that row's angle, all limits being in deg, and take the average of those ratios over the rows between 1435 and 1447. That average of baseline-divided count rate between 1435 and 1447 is 0.95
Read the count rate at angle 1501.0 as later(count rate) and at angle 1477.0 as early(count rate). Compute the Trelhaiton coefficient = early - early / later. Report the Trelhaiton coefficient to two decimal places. 3.68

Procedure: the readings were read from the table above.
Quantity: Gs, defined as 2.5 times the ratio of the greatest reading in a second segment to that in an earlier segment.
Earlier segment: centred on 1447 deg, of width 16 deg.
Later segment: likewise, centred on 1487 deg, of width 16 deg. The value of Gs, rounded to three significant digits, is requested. 2.66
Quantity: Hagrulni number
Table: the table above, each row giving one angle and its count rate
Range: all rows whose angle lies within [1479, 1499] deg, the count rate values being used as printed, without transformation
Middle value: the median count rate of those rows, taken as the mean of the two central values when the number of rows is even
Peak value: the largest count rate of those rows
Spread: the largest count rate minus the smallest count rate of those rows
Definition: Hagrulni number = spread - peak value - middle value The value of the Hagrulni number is -9.50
